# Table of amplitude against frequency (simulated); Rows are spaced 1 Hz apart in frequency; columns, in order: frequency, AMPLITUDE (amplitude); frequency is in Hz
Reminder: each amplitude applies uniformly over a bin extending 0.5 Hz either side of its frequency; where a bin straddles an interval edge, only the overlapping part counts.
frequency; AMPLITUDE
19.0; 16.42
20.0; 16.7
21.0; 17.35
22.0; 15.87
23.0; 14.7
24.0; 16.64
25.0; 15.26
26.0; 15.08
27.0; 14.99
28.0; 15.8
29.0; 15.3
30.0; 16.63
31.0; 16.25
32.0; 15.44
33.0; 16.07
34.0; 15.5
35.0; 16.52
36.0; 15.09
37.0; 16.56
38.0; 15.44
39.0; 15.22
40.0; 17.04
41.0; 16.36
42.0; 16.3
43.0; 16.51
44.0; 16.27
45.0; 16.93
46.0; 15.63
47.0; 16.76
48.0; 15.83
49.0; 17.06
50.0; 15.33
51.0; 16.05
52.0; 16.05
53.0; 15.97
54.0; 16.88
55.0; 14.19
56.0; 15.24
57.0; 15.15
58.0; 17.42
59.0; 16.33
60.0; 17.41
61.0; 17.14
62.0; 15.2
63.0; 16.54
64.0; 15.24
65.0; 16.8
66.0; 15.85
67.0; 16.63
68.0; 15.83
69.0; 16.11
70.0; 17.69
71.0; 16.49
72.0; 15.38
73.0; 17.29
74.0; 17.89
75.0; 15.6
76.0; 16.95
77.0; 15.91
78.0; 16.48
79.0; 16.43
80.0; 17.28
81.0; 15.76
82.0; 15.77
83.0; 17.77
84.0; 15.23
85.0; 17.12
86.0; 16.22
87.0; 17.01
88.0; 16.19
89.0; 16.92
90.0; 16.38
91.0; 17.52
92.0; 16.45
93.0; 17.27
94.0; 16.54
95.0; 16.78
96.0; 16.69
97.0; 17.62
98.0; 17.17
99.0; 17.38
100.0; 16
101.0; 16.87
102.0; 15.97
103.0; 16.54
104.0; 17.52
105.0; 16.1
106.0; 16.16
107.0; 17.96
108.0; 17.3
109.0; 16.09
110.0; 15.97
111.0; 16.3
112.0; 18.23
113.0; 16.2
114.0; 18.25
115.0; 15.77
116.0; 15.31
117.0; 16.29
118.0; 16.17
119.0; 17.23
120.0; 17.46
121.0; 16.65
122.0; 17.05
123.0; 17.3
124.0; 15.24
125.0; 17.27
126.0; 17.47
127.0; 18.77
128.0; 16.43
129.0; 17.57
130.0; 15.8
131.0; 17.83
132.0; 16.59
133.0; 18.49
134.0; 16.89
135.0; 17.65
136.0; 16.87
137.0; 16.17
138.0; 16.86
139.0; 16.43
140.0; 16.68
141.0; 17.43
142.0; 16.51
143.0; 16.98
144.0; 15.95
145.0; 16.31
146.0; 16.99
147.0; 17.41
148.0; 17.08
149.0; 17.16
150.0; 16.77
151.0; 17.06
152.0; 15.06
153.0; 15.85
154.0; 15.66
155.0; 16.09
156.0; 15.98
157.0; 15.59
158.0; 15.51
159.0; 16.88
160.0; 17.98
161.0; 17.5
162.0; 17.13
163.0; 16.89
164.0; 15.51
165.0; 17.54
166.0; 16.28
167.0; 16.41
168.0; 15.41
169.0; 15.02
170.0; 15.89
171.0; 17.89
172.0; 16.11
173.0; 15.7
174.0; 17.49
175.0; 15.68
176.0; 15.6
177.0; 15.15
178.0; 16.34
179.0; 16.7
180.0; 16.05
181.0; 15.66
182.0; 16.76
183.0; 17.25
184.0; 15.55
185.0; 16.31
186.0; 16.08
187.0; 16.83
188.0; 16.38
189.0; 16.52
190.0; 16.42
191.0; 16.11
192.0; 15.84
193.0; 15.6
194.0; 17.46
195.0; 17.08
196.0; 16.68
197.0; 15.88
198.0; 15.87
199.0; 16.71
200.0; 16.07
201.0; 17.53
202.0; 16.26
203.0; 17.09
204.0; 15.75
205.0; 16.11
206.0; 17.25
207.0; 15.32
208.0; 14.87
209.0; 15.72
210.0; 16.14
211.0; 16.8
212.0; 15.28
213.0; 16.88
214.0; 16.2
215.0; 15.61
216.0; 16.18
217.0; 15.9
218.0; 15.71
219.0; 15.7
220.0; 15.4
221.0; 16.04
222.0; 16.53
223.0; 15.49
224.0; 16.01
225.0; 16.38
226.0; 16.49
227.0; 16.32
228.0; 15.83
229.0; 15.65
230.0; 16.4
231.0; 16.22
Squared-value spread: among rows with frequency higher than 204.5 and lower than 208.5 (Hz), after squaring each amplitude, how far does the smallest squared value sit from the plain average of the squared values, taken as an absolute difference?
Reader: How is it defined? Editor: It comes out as 32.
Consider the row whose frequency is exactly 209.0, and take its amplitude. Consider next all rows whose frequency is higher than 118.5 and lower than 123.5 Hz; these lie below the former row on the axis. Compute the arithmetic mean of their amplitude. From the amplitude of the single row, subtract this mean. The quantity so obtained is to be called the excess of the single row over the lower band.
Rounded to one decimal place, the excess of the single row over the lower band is -1.4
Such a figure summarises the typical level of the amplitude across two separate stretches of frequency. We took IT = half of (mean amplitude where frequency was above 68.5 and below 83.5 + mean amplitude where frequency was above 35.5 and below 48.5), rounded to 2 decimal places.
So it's 16.37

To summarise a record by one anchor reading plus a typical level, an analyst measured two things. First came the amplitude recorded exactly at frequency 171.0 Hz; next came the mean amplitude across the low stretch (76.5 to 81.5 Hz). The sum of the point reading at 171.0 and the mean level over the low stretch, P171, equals 34.3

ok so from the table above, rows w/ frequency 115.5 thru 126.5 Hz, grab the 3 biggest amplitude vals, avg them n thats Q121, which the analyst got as 17.4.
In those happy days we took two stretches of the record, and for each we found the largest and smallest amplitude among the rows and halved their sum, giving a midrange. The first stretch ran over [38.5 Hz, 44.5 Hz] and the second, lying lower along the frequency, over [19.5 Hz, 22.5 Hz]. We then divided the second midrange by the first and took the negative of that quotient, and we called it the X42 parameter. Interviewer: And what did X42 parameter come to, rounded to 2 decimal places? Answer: -1.03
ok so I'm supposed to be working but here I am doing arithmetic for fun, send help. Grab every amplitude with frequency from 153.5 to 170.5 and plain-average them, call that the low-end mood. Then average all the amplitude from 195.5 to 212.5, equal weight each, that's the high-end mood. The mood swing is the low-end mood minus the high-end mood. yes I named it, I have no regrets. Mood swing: 0.11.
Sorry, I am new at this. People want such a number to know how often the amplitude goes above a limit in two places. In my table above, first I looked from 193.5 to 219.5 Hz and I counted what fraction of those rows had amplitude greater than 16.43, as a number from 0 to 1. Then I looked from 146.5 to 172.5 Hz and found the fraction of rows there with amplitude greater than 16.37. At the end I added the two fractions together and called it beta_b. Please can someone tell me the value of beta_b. 0.85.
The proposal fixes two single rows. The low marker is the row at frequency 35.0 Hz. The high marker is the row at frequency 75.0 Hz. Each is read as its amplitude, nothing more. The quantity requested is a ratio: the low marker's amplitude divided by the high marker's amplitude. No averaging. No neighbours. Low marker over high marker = 1.06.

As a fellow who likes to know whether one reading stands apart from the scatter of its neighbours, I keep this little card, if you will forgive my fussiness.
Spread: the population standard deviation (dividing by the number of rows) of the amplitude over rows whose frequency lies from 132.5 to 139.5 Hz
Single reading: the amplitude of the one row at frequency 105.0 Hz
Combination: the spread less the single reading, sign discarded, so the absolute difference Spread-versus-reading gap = 15.4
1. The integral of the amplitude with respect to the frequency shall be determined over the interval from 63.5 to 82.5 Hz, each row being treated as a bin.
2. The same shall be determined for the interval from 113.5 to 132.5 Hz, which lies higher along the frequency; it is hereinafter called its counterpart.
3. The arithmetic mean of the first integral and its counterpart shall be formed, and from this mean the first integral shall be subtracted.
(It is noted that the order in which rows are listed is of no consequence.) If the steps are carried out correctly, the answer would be 4.5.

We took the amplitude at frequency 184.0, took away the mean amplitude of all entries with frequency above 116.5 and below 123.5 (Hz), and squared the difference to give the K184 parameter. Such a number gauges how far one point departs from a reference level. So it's 1.8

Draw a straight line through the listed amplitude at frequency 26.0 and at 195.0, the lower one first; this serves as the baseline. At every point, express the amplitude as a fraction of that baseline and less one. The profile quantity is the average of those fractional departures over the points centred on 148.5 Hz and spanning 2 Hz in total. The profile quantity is 0.036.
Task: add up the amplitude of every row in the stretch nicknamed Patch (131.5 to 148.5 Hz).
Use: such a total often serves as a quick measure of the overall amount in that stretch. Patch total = 287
